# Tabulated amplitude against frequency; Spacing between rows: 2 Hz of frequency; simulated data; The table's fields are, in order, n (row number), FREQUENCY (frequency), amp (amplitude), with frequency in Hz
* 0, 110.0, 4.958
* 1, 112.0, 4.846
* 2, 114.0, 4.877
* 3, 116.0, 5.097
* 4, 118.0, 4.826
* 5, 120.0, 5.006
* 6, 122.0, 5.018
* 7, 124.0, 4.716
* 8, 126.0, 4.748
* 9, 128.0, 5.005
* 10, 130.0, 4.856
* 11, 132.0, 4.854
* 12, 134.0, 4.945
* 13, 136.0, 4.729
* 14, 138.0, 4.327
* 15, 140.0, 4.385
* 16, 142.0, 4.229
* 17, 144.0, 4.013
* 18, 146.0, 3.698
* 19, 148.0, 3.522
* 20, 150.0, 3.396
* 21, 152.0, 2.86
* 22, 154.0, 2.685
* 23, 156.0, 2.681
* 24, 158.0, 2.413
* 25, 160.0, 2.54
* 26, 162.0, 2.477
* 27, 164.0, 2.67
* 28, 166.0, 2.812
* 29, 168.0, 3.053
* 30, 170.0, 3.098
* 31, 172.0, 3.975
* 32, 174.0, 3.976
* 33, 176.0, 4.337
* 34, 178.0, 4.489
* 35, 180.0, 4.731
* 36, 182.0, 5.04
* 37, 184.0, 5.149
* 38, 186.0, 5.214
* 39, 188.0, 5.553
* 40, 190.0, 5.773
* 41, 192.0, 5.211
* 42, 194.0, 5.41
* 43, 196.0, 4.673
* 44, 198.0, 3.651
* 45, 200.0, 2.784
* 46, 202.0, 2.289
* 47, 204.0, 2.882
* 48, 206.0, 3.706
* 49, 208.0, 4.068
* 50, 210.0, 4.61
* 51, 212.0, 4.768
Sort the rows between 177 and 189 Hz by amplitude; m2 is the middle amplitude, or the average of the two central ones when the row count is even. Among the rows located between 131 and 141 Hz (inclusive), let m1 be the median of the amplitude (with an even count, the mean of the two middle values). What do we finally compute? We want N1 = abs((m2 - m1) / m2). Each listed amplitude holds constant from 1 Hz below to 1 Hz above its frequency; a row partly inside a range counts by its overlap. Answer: 0.07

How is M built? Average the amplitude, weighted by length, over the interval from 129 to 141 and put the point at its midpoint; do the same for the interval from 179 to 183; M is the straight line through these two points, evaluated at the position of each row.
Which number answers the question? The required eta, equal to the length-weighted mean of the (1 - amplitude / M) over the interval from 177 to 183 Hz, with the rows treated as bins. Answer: 0.0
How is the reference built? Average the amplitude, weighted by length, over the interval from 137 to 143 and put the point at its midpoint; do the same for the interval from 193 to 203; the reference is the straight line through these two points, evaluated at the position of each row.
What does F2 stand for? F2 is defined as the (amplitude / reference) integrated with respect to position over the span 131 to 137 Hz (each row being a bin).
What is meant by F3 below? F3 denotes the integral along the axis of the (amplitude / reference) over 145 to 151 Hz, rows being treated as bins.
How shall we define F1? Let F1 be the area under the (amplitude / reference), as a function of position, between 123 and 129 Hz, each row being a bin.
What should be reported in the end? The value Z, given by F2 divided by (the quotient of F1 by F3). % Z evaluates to 5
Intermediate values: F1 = 6.5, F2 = 6.6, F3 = 5.0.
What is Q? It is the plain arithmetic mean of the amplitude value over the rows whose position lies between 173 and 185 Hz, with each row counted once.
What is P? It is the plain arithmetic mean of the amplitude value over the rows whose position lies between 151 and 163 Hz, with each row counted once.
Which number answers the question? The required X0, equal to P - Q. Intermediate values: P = 2.6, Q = 4.6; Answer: -2.0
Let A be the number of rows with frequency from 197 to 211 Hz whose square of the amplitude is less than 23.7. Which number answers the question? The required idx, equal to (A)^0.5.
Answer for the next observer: 2.6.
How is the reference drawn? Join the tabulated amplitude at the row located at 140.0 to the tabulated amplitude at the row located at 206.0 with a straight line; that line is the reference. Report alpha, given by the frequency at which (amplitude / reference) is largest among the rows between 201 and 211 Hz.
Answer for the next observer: 210.0 Hz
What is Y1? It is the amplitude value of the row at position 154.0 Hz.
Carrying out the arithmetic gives 2.685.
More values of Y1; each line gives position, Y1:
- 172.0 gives 3.975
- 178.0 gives 4.489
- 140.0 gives 4.385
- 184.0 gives 5.149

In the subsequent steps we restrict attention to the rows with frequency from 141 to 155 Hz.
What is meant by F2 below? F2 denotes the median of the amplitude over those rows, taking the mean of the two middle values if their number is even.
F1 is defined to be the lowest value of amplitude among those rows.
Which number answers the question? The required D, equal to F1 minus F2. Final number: -0.8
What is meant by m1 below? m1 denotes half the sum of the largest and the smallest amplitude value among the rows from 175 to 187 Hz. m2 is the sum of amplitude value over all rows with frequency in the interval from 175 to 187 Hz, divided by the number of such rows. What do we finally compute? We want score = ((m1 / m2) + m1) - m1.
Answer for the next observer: 0.989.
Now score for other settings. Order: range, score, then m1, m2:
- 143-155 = 0.996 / 3.3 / 3.4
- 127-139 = 0.975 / 4.7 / 4.8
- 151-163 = 1.010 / 2.6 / 2.6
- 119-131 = 0.995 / 4.9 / 4.9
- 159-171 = 1.005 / 2.8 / 2.8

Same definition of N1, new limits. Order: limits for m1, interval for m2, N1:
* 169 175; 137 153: 0.03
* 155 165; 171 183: 0.42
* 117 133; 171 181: 0.12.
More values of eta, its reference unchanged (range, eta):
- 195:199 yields 0.2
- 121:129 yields -0.1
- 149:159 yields 0.4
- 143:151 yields 0.2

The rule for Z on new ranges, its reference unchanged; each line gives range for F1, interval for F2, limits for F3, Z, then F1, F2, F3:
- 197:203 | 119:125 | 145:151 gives 7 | 4.7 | 6.6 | 5.0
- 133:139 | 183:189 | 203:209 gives 7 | 6.4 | 8.2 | 5.8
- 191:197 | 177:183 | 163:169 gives 4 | 8.0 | 7.3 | 4.2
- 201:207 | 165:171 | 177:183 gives 7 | 4.8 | 4.4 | 7.3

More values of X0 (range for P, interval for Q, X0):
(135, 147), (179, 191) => -1.0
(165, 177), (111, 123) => -1.4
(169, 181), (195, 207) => 0.8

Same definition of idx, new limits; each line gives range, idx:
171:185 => 2.2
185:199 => 1.4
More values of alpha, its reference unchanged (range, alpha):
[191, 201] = 194.0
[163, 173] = 172.0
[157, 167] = 166.0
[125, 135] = 134.0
